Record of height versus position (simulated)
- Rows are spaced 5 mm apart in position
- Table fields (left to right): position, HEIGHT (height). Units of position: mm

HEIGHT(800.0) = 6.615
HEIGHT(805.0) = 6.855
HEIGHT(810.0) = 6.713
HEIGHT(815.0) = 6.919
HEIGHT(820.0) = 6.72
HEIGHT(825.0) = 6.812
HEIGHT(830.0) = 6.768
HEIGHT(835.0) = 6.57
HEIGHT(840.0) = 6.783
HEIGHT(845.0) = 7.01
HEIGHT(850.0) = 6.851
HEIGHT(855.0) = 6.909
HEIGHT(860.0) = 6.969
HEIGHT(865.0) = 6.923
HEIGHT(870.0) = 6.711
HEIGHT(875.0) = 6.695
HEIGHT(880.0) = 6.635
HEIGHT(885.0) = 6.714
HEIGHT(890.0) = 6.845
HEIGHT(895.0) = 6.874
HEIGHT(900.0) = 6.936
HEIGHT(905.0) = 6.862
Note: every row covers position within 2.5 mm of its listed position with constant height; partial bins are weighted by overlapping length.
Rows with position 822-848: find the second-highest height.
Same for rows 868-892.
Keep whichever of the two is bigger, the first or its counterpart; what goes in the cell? 6.81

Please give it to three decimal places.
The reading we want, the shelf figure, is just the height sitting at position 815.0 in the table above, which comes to 6.919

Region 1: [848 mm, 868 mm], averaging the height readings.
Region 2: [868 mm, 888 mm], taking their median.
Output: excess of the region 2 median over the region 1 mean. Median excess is -0.21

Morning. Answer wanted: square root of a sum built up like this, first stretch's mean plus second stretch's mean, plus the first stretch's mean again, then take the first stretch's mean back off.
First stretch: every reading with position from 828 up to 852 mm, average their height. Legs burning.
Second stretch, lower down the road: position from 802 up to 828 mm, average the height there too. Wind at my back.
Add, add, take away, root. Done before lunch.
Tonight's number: 3.69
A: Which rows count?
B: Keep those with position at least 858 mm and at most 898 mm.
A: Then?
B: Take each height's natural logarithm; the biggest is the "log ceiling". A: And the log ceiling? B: 1.94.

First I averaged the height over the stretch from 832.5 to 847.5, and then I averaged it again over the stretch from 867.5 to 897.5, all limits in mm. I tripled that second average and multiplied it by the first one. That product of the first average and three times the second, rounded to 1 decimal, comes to 137.4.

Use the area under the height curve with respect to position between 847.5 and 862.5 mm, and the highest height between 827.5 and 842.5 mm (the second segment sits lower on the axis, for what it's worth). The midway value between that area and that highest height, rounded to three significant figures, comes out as 55.2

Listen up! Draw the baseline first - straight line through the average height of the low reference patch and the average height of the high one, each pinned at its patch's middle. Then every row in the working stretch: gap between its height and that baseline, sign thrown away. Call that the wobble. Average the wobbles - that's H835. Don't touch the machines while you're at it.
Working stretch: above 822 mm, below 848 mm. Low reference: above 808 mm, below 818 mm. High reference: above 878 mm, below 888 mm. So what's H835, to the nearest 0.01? 0.10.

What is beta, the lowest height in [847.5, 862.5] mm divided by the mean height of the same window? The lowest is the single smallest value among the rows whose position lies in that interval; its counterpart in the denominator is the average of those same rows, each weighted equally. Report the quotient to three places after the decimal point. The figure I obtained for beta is 0.992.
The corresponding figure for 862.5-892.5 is 0.982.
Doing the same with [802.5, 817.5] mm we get 0.983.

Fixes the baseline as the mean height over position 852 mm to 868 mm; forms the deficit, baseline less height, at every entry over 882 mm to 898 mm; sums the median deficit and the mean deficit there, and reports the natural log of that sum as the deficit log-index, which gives -1.6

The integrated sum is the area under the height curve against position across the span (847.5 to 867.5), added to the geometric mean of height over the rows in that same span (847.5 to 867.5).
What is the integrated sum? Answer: 145.2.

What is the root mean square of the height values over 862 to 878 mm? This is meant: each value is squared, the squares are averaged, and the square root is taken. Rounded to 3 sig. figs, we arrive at 6.78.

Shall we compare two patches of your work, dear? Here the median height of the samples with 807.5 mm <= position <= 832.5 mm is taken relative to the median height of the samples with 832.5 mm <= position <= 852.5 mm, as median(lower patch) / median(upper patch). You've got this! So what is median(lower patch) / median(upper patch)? 0.99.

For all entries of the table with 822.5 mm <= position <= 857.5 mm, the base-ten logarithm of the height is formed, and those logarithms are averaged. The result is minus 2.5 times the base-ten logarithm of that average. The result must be 0.198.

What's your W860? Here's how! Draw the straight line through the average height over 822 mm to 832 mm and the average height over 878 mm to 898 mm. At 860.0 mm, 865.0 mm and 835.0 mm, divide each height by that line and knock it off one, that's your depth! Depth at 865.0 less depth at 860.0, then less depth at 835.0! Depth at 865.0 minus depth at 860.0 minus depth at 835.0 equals -0.025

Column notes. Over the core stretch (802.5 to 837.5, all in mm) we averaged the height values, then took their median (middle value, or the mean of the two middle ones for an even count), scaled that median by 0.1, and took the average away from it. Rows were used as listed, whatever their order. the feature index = -6.09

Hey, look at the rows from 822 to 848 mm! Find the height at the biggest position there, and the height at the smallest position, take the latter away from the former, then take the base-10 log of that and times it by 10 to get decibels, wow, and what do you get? -7.0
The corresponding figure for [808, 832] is -12.6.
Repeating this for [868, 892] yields -8.7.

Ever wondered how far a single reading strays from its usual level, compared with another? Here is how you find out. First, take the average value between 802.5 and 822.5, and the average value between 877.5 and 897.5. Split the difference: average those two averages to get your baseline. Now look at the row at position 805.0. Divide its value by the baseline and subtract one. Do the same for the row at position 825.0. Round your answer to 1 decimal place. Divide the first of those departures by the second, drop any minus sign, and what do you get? 2.6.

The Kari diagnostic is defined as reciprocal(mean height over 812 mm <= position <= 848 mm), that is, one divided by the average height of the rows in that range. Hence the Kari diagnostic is 0.147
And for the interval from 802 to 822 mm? 0.147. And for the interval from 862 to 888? 0.148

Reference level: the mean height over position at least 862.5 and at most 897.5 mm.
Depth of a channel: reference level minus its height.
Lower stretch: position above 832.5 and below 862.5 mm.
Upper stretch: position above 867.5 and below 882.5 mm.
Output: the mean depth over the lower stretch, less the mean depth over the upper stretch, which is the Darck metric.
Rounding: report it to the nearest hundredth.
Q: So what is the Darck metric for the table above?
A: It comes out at -0.17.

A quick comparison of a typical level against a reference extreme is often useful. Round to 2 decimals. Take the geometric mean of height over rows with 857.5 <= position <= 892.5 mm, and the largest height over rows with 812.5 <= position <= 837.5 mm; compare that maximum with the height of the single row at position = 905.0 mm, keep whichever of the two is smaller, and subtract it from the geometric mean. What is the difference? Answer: -0.08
